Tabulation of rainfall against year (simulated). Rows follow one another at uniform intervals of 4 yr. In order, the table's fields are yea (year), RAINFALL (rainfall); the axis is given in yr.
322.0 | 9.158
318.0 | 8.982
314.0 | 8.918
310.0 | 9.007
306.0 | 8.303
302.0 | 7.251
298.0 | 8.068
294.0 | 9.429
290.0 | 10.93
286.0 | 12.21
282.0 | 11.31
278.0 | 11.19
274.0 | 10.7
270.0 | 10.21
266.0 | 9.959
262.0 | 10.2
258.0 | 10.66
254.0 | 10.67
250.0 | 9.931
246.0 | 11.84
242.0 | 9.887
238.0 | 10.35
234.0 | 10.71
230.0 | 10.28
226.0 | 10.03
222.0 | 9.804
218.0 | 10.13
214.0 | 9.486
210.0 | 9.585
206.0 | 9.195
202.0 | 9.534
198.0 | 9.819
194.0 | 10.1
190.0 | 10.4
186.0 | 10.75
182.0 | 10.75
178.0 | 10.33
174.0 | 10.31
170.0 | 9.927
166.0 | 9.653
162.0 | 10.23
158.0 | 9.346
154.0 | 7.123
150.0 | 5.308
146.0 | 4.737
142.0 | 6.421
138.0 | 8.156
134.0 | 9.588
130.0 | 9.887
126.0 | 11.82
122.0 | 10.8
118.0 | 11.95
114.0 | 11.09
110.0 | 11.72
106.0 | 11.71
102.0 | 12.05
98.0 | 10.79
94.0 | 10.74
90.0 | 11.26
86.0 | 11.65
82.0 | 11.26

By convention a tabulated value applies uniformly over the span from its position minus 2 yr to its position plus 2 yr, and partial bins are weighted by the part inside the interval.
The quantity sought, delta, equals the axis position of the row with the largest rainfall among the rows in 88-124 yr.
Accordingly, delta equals 102.0 yr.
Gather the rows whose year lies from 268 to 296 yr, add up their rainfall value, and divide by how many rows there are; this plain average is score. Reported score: 10.9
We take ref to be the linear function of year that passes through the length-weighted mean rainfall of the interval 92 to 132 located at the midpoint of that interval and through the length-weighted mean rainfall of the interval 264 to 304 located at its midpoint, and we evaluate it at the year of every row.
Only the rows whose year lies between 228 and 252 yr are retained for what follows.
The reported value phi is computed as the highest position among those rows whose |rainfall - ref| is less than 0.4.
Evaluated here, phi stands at 238.0 yr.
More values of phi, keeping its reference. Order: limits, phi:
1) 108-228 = 190.0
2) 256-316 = 270.0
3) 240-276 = 270.0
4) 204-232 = 230.0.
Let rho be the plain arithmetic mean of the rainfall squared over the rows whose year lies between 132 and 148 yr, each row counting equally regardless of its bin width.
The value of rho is 56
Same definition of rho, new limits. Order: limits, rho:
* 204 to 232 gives 96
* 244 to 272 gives 111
